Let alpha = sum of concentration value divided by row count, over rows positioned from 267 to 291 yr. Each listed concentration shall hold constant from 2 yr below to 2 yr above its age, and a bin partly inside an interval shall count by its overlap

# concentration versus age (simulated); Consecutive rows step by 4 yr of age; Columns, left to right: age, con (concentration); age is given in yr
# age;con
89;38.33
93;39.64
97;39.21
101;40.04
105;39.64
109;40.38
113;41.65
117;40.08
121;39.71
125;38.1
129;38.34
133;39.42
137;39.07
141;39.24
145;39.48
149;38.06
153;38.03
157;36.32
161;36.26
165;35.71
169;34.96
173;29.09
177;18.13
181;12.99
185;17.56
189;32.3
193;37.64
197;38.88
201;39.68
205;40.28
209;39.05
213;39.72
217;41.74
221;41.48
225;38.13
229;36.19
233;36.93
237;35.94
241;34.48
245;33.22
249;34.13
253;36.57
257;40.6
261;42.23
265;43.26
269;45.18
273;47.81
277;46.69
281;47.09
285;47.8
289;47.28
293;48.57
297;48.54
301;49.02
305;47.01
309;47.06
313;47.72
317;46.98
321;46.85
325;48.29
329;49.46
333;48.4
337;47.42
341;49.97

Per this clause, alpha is 47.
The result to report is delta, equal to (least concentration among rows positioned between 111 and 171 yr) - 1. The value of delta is 34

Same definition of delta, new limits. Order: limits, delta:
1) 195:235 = 35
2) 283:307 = 46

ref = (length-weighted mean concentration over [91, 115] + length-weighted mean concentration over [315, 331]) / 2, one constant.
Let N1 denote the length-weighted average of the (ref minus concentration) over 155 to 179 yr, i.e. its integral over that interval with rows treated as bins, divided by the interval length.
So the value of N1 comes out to 12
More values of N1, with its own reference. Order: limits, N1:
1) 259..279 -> -1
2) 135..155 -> 5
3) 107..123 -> 4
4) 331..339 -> -4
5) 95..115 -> 4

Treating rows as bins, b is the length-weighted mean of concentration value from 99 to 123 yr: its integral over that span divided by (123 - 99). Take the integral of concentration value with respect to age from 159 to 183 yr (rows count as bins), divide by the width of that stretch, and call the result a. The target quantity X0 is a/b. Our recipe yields 0.7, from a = 28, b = 40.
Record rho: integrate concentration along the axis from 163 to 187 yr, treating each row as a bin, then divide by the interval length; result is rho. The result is 25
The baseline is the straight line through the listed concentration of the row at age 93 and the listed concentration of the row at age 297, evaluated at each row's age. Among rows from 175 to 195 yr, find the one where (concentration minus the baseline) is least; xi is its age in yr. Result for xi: 181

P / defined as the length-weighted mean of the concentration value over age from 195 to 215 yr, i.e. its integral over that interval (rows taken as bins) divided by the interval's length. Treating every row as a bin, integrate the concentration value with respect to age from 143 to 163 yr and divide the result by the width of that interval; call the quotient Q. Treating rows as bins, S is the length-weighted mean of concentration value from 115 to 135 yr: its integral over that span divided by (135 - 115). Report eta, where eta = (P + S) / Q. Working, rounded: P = 39.5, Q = 38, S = 39.1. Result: 2.1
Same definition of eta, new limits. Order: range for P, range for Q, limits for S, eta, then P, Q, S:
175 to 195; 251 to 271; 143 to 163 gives 1.5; 23.7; 42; 37.6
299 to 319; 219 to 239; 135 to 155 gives 2.3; 47.6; 38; 38.8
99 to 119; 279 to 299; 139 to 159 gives 1.6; 40.4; 48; 38.2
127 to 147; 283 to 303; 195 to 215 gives 1.6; 39.1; 48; 39.5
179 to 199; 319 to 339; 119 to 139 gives 1.4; 27.9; 48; 38.9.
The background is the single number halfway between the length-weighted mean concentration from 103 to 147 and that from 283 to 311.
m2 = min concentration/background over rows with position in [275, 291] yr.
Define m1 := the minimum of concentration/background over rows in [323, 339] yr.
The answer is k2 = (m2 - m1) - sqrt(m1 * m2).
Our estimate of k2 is -1.09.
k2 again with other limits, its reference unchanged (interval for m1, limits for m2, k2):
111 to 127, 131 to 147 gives -0.86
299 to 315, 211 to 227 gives -1.17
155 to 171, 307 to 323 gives -0.65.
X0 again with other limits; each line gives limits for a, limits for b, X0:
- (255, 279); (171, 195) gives 1.8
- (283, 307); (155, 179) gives 1.5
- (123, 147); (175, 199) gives 1.5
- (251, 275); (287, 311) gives 0.9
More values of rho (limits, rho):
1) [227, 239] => 36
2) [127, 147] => 39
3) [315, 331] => 48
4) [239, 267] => 38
